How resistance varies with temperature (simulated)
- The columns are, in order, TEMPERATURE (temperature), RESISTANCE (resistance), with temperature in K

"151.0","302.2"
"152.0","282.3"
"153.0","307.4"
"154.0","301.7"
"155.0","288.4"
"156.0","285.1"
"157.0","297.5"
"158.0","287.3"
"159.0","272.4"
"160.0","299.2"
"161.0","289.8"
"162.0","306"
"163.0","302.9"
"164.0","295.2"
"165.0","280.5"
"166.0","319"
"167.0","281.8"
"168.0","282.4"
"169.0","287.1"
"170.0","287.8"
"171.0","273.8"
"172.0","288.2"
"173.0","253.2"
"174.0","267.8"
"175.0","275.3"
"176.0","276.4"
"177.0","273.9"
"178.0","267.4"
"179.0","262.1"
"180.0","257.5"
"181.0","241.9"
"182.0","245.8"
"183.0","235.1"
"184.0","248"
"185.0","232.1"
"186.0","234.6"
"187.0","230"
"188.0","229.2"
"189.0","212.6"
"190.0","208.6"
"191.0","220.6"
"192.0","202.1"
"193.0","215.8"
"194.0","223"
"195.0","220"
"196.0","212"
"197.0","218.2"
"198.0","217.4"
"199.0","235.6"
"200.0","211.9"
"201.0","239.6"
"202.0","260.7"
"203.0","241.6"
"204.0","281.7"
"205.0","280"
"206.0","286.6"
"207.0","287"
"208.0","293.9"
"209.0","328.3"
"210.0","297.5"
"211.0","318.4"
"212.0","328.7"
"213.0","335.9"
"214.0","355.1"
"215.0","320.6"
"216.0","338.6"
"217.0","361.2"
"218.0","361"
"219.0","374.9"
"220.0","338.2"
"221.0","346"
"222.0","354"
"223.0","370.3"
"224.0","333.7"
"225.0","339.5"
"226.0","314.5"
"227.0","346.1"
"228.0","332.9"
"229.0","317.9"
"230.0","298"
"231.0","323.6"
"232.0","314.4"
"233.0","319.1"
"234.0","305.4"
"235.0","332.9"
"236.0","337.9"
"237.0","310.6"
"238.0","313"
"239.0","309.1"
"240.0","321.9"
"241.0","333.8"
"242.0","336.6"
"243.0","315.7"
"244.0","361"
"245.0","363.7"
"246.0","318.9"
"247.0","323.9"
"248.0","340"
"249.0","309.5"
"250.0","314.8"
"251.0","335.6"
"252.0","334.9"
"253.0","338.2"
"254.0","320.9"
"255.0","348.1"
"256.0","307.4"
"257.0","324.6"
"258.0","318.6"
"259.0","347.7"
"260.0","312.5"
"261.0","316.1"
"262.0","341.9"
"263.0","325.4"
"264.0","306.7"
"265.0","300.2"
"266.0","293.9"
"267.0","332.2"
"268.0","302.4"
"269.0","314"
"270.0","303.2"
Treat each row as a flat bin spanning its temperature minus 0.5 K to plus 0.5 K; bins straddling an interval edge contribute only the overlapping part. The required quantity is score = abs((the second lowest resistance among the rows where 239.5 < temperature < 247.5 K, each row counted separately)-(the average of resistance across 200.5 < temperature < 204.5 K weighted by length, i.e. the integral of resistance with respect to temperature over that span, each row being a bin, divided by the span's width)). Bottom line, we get 63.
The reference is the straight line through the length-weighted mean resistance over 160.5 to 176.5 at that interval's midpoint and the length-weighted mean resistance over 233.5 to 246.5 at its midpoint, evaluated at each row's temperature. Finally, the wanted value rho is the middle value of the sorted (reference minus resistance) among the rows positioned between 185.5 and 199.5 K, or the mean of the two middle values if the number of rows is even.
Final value 83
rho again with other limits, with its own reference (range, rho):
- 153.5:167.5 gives -12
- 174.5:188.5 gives 47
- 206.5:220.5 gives -21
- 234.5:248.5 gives 0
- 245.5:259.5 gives 10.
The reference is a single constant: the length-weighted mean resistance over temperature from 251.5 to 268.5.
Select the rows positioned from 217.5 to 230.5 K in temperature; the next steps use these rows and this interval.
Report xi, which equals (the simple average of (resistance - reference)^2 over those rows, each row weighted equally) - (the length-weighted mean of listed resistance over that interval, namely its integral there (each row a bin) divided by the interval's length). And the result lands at 457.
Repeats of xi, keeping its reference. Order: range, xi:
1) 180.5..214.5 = 6142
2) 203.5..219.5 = 602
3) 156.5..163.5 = 619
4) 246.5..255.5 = -124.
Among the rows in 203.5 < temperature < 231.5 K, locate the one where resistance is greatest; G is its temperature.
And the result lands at 219.0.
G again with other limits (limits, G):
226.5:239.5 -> 227.0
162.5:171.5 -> 166.0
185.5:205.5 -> 204.0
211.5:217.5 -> 217.0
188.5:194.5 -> 194.0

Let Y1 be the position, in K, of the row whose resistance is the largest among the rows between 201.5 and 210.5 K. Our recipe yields 209.0 K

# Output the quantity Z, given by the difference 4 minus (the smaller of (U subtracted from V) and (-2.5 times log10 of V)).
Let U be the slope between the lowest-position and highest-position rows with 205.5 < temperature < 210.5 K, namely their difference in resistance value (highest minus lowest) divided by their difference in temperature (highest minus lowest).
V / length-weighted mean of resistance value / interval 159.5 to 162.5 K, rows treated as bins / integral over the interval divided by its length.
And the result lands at 10.2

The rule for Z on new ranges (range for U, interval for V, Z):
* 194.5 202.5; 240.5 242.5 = 10.3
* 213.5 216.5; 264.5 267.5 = 10.2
